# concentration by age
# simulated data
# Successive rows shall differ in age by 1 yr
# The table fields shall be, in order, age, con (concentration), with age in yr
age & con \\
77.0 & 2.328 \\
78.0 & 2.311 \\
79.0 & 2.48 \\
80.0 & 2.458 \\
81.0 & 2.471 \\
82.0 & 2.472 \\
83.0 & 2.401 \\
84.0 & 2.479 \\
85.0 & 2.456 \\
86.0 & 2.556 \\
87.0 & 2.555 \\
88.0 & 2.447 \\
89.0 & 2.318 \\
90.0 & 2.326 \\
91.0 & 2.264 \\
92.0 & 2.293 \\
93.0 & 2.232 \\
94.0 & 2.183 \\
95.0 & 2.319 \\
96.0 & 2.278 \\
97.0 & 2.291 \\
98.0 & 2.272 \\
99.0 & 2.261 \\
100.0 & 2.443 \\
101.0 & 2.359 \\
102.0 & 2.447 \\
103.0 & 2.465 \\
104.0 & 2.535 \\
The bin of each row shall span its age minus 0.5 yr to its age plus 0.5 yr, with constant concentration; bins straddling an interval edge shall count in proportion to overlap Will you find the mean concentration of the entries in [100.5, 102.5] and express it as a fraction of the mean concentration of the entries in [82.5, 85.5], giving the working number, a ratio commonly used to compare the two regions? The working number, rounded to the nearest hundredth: 0.98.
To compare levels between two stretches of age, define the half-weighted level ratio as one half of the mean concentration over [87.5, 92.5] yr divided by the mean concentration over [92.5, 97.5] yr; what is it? 0.515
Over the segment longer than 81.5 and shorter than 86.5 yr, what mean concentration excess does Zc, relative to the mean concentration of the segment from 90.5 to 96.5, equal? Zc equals 0.21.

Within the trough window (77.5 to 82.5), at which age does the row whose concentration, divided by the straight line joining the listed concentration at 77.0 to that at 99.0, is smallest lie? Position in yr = 78.0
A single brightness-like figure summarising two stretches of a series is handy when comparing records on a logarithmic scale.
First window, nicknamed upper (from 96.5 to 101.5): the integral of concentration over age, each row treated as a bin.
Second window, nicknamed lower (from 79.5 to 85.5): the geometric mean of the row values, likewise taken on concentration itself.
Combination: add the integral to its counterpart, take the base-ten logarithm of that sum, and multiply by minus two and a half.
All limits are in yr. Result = -2.87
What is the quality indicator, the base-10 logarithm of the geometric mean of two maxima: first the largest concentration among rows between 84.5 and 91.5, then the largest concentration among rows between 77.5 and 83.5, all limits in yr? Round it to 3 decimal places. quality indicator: 0.401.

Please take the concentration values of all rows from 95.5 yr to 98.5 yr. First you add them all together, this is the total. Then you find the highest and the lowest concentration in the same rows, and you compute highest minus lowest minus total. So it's -6.8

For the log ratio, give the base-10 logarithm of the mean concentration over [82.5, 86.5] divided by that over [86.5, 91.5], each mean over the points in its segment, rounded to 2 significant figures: 0.016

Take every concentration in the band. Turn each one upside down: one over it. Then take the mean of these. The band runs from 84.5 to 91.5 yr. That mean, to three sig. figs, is 0.414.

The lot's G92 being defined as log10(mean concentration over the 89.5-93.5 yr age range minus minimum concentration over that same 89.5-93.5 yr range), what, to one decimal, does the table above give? -1.3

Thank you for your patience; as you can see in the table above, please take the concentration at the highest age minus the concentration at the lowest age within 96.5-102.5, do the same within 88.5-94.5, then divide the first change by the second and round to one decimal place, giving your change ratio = -1.2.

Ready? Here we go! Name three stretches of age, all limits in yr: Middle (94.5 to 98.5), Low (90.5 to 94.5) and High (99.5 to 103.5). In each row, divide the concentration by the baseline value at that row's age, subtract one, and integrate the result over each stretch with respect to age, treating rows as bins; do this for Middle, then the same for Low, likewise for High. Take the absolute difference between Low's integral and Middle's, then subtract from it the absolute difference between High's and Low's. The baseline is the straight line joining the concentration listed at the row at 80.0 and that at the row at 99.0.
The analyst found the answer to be -0.34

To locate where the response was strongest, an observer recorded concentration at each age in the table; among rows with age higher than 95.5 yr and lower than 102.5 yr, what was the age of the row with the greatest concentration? 102.0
